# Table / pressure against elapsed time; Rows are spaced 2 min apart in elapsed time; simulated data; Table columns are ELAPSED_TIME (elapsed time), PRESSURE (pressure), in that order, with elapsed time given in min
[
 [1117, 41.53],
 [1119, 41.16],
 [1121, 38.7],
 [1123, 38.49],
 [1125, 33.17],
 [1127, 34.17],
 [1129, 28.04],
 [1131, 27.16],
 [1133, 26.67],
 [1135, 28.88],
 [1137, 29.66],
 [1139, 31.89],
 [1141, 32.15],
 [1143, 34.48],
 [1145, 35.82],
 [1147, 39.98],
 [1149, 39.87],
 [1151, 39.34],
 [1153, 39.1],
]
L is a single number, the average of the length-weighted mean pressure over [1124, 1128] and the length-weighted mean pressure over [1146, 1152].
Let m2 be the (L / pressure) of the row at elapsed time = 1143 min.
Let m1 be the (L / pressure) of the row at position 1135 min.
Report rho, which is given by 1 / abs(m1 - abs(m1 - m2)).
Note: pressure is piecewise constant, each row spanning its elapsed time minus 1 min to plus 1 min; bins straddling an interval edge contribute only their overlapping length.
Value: 0.94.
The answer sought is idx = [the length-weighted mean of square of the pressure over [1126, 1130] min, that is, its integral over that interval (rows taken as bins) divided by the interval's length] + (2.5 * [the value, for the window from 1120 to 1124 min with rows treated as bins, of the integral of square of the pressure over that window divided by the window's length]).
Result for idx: 4701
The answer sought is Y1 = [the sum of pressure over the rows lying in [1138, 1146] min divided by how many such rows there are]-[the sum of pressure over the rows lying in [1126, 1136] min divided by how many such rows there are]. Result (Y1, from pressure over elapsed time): 5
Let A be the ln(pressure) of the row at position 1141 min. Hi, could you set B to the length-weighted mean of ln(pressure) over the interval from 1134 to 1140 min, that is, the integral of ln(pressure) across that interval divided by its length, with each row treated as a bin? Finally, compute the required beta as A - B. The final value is 0.07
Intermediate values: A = 3.5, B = 3.41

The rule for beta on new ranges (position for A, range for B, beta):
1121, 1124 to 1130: 0.20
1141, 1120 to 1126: -0.13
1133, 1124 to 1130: -0.17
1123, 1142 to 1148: 0.05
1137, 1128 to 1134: 0.08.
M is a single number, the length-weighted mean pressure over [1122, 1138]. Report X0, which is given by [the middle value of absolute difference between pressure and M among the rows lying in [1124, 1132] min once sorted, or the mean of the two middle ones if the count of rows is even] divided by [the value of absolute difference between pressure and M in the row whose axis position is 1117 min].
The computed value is 0.3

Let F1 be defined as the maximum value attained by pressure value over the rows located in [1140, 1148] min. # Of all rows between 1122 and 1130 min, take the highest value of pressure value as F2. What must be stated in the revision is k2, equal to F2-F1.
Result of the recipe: -1.5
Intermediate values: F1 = 39.98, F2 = 38.49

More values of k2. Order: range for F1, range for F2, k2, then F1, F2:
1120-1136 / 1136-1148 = 1.3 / 38.7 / 39.98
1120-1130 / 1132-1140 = -6.8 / 38.7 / 31.89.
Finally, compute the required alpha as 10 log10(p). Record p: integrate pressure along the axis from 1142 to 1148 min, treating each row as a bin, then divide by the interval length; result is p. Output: 15.7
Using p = 36.8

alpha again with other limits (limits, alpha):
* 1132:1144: 14.9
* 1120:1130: 15.4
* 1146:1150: 16.0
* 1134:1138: 14.7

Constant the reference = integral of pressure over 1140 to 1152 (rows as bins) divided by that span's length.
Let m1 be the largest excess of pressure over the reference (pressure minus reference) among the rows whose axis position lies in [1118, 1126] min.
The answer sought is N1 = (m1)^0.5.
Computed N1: 2.1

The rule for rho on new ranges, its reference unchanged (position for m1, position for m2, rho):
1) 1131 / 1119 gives 1.12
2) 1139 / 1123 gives 1.05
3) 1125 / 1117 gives 1.13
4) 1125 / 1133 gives 1.20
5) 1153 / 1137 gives 1.56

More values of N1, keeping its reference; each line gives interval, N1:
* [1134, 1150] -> 1.7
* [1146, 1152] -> 1.7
